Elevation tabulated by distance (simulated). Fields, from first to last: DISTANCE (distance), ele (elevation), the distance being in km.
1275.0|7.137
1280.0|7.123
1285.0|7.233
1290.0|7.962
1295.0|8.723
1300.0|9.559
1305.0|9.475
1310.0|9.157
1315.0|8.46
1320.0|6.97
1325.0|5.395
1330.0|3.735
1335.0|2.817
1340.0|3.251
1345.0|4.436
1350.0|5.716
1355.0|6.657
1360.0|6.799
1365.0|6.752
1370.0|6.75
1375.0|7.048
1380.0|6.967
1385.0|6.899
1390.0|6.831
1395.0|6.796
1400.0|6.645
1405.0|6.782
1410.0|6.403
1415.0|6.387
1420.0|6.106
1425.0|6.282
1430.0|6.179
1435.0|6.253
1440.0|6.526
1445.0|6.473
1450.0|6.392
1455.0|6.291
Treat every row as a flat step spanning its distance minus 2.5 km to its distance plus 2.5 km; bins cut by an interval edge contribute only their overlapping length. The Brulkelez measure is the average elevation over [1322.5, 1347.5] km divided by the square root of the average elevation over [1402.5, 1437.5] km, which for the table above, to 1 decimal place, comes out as 1.6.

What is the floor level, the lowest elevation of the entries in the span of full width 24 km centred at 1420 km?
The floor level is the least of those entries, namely 6.106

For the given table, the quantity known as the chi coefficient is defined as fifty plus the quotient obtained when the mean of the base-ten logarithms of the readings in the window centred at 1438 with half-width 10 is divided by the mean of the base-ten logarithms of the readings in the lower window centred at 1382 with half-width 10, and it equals 51.0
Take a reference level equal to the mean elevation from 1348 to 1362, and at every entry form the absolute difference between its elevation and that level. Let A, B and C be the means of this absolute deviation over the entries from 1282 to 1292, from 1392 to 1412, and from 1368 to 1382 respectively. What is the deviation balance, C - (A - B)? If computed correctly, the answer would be -0.4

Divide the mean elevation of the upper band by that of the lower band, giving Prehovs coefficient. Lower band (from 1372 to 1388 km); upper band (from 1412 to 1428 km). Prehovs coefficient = 0.90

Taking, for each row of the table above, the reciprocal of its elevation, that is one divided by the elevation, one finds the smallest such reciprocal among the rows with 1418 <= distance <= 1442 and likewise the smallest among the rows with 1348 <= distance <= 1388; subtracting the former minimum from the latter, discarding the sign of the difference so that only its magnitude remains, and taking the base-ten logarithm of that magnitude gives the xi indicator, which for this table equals -1.9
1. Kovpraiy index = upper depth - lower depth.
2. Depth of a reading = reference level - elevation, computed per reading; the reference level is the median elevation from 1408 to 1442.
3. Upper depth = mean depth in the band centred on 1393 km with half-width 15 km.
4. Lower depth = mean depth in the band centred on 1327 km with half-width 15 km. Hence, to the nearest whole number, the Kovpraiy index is -2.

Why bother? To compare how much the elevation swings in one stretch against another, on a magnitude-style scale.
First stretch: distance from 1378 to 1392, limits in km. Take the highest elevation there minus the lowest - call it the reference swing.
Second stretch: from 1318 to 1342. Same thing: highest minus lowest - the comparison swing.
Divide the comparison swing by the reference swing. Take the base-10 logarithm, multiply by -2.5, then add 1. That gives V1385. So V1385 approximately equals -2.7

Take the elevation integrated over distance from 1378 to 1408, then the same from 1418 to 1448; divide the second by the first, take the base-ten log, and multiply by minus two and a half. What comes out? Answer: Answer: 0.1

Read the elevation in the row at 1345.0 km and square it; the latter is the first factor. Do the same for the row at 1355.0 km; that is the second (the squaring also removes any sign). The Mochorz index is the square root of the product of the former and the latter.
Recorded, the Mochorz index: 30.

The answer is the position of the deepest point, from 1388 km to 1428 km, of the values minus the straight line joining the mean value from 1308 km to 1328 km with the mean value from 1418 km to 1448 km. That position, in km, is 1420.0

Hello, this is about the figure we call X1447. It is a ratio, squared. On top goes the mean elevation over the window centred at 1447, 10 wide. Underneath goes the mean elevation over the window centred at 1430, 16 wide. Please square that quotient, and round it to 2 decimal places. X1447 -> 1.06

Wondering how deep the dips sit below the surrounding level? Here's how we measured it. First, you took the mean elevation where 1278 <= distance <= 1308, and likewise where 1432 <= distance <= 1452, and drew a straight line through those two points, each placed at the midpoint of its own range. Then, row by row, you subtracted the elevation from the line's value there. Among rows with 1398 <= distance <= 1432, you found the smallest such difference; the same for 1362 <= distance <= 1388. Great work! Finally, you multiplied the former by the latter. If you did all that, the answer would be 0.03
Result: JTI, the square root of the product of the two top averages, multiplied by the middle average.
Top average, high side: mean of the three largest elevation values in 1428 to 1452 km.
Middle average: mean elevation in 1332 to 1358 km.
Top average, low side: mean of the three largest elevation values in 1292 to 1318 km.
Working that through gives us 36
